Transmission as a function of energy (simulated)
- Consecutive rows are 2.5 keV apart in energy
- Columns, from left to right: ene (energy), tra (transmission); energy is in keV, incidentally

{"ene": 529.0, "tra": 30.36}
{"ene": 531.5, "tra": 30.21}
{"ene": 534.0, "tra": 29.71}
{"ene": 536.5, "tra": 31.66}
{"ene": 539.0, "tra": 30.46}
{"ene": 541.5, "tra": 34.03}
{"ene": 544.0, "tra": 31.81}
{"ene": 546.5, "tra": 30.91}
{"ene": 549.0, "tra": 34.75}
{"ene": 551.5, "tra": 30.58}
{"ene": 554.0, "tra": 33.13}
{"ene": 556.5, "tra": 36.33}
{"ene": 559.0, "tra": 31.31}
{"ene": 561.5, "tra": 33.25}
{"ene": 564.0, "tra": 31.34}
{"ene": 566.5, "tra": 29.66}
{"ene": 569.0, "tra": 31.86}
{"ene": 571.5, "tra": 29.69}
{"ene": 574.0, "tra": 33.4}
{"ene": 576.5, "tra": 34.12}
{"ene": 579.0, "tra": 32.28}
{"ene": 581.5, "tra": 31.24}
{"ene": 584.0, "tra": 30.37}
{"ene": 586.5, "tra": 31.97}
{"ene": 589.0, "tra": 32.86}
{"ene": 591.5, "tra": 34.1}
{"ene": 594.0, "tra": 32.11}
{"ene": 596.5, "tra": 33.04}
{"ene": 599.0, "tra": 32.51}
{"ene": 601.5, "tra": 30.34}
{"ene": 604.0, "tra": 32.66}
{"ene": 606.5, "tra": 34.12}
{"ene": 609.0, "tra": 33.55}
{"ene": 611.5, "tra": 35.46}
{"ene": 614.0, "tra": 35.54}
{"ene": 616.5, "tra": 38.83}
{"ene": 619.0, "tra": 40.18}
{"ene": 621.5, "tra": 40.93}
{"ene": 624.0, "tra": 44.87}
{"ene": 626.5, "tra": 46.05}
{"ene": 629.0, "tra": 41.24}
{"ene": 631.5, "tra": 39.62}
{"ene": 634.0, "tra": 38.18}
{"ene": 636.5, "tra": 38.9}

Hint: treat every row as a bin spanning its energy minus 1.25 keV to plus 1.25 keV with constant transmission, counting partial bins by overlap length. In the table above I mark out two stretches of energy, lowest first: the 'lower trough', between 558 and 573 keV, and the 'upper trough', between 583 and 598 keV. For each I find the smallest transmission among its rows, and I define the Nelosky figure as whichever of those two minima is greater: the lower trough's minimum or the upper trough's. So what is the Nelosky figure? 30.4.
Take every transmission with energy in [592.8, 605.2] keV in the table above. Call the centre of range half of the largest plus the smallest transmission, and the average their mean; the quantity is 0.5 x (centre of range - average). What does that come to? -0.22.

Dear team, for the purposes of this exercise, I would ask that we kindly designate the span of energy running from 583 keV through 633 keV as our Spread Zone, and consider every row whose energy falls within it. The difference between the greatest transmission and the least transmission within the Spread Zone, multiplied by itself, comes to 247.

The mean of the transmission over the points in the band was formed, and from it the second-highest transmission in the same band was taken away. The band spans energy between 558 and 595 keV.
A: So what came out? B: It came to -2.1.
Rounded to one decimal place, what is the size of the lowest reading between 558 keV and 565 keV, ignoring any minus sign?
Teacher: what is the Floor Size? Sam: 31.3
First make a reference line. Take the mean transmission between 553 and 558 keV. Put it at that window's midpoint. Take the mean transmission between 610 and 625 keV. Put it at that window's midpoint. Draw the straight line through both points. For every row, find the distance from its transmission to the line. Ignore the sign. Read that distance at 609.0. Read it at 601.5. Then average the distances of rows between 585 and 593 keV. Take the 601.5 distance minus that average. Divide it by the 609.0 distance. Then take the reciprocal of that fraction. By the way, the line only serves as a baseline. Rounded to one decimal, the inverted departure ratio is 1.4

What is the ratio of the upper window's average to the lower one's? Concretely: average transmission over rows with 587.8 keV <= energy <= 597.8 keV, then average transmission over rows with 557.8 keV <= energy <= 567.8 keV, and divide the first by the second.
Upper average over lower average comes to 1.05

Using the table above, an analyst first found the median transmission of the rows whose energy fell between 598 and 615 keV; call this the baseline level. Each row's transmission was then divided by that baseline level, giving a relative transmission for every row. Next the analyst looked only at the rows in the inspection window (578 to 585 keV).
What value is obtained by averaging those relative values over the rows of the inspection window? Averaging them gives 0.933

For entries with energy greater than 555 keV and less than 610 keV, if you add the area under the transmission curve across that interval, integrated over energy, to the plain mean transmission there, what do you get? 1813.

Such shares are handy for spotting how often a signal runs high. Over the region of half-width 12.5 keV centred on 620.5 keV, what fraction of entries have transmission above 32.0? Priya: 1.00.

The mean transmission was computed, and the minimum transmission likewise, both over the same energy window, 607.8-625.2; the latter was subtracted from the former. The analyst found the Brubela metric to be 4.9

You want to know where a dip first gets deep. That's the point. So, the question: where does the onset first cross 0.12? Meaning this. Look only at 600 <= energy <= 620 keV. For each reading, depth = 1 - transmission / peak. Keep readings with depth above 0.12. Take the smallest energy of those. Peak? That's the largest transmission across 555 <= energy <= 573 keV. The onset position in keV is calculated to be 601.5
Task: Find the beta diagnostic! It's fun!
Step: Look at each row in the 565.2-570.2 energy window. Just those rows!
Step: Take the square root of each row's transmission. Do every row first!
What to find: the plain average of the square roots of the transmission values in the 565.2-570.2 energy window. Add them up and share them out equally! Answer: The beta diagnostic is 5.5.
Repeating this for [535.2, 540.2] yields 5.6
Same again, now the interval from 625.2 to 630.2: 6.6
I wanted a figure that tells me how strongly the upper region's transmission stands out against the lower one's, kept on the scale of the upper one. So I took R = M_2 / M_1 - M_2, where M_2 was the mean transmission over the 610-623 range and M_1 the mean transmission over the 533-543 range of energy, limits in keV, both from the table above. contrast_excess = -37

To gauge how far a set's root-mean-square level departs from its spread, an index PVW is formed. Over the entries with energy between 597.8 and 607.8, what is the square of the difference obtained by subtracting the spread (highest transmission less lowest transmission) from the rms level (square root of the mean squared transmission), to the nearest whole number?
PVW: 821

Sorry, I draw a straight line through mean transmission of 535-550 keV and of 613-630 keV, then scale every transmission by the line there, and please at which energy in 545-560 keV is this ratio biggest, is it 556.5 keV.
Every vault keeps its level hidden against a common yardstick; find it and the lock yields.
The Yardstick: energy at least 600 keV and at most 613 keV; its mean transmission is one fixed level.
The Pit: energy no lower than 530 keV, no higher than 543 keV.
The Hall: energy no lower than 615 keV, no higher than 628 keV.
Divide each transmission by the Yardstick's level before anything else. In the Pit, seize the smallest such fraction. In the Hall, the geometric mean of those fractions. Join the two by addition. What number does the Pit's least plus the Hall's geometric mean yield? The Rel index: 2.16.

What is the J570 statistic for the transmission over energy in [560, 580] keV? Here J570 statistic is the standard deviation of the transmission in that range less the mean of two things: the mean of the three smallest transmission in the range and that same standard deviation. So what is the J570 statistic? -14.3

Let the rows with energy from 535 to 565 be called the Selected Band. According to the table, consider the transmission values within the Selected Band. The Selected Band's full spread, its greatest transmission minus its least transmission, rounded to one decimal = 5.9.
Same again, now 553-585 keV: 6.7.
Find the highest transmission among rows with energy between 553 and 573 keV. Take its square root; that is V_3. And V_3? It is 6.03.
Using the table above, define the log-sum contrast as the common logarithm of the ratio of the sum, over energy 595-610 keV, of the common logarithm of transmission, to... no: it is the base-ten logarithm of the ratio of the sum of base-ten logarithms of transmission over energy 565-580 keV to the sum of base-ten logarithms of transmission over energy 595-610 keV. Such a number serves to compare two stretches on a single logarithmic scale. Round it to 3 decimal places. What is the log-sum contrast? -0.003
